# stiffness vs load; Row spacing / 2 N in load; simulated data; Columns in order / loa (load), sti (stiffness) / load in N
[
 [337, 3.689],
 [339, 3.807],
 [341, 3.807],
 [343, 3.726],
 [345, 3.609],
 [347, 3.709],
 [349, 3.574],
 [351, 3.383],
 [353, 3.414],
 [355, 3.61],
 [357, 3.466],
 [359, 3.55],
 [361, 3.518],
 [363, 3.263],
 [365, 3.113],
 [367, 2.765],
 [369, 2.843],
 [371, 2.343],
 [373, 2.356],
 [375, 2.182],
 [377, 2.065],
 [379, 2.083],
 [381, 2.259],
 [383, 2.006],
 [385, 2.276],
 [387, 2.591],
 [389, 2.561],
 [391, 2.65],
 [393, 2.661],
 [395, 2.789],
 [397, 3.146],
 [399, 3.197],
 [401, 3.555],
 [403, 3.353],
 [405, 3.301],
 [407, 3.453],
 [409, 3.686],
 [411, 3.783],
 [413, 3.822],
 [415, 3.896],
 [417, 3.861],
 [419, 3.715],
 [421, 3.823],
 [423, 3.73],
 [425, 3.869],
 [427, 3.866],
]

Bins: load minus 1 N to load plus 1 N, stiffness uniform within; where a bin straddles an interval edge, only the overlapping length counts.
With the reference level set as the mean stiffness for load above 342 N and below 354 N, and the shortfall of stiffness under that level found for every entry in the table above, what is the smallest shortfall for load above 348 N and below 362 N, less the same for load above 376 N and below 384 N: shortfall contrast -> -1.4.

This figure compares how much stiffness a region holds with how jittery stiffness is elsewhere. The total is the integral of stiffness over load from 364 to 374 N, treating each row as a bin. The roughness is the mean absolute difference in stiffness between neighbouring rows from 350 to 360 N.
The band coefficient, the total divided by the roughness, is 236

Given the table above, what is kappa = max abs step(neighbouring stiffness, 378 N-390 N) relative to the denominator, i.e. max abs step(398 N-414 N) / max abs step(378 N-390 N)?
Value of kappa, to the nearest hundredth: 1.14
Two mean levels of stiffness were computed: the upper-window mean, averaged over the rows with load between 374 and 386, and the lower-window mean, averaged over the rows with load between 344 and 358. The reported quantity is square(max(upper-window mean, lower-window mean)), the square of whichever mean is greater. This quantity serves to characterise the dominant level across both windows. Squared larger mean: 12.5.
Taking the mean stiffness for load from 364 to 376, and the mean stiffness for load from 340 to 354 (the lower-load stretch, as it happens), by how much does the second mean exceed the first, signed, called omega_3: 1.0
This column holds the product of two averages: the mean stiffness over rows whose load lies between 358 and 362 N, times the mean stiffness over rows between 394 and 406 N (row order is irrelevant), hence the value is 11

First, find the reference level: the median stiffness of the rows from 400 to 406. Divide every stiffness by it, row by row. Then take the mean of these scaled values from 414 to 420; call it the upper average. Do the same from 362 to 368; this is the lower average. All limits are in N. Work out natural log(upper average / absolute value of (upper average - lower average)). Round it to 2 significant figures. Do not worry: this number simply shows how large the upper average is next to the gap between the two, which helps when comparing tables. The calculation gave 1.6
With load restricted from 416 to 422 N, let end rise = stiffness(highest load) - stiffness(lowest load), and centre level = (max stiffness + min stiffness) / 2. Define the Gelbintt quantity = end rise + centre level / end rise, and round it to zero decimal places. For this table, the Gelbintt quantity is -100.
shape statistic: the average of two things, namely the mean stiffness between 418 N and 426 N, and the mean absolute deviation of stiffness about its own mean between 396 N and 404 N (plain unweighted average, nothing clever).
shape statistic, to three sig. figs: 1.96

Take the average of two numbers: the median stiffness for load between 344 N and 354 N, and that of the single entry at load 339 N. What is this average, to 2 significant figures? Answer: 3.7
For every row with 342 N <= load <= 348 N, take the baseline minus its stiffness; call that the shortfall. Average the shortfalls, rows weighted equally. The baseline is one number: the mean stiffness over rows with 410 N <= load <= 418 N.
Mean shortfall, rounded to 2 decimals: 0.16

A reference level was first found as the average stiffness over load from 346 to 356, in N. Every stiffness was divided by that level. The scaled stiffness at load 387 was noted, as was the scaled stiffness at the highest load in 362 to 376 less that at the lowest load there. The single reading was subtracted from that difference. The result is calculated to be -1.04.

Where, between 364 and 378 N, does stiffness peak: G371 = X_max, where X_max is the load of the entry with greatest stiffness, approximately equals 365 N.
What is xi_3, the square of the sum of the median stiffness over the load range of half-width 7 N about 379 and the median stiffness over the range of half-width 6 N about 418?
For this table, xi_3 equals 36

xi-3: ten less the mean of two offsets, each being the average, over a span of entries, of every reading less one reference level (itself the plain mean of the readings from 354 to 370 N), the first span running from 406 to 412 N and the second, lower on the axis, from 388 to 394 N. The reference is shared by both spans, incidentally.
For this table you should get 10.1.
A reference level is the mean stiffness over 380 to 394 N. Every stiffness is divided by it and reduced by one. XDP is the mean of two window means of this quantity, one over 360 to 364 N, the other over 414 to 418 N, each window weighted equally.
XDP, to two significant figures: 0.50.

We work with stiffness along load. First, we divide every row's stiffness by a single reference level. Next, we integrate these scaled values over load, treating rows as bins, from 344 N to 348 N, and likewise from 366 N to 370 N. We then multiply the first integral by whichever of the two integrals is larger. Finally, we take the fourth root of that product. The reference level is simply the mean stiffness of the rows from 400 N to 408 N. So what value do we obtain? 2.07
